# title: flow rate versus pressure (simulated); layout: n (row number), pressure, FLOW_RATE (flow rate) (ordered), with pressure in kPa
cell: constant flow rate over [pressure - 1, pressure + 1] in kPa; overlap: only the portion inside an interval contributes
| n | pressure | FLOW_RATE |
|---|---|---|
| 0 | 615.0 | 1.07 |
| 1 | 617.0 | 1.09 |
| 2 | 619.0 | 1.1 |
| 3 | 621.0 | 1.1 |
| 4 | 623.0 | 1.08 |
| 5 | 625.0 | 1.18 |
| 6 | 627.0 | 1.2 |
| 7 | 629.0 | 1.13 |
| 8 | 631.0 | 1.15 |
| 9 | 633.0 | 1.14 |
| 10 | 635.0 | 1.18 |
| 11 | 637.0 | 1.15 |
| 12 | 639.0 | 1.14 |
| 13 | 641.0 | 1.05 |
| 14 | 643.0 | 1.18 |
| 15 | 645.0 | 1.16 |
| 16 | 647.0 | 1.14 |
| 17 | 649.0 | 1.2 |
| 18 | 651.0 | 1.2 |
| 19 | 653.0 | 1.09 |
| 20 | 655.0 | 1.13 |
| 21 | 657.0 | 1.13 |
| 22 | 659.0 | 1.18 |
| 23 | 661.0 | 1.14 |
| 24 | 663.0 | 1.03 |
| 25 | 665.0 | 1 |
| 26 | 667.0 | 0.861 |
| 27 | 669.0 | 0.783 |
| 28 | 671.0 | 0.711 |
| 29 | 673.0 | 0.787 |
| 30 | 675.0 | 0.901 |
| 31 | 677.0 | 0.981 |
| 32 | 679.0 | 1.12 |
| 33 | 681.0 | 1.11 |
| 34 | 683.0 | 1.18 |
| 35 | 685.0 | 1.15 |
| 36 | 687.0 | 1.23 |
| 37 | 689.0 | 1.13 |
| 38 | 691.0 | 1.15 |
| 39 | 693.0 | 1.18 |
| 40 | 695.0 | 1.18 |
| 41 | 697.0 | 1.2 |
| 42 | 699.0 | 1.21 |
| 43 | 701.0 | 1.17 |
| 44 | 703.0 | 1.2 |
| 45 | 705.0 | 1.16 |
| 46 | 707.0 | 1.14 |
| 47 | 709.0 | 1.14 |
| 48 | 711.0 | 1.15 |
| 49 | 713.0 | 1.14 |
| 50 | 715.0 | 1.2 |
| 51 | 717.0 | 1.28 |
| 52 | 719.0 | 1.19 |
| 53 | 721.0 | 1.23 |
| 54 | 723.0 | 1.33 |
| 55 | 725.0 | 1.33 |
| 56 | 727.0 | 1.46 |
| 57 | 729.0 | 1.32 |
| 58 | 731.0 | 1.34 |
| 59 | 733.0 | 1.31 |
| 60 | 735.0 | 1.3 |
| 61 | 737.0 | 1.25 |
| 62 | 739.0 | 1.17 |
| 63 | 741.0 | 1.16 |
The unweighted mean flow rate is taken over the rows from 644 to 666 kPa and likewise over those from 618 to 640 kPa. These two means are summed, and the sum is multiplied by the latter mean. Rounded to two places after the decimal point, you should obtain 2.59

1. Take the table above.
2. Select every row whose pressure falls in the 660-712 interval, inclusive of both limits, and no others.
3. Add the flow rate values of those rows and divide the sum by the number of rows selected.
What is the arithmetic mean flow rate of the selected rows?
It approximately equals 1.08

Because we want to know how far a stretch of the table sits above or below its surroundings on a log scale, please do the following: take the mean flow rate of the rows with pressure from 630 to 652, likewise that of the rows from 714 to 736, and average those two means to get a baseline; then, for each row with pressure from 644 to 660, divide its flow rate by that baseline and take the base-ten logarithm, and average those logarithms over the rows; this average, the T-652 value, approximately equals -0.03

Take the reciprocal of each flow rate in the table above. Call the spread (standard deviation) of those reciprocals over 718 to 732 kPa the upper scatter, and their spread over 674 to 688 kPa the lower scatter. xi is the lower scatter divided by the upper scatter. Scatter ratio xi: 2.1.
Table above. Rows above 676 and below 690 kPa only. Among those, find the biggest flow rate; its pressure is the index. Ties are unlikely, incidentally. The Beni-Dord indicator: 687.0 kPa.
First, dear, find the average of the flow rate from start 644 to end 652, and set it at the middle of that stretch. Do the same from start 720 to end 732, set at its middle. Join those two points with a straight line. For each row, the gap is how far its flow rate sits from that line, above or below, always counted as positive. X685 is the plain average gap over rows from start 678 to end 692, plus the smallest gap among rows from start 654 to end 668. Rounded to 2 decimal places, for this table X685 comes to 0.12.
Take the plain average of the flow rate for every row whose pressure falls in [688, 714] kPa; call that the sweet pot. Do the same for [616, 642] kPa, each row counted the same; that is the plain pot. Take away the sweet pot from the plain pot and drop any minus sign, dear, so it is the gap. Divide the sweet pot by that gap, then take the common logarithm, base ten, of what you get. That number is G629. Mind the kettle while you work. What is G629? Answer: 1.5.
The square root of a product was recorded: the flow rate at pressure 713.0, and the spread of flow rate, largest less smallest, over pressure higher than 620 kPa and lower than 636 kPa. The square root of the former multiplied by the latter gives 0.4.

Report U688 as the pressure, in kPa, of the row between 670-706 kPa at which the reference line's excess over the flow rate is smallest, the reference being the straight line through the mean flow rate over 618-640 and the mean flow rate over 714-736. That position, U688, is 687.0 kPa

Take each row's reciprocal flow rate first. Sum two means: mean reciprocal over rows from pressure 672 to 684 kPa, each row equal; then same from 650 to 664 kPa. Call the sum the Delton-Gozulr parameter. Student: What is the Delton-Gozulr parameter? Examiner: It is 1.89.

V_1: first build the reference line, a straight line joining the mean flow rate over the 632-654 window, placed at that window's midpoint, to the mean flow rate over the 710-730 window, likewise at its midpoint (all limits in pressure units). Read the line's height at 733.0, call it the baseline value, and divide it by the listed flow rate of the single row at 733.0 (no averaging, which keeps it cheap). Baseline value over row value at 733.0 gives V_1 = 0.98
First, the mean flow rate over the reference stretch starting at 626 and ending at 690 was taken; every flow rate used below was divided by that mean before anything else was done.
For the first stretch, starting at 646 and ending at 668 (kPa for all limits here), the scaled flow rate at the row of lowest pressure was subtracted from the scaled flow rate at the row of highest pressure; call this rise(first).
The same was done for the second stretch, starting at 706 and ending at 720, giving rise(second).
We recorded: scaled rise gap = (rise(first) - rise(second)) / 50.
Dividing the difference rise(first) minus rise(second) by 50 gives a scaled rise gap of -0.006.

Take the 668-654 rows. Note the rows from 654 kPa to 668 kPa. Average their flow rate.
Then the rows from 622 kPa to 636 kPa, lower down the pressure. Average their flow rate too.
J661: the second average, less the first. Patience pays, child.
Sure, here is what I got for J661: 0.08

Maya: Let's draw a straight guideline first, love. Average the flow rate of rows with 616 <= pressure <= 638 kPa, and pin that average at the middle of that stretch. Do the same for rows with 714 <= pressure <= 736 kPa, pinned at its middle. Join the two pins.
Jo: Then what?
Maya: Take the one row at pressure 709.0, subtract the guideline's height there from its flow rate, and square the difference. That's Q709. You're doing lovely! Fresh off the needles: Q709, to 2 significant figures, 0.018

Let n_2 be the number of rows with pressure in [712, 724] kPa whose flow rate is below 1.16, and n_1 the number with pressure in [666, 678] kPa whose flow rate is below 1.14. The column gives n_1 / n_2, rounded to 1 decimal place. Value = 6.0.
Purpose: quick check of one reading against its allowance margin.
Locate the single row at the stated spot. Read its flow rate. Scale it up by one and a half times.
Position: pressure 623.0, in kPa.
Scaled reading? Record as 1.62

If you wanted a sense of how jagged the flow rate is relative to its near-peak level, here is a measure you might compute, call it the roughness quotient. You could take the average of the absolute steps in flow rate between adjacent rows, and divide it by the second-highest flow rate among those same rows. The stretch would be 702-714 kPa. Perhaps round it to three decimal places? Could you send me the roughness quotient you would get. 0.014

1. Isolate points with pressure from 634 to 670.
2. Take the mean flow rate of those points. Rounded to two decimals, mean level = 1.10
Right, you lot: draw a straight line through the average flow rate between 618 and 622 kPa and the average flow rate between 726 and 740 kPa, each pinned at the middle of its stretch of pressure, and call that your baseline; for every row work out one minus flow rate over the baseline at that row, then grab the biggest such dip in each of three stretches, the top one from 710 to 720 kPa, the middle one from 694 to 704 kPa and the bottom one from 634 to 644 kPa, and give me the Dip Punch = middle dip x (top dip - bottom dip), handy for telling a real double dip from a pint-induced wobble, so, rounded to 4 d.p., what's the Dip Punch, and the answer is 0.0016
